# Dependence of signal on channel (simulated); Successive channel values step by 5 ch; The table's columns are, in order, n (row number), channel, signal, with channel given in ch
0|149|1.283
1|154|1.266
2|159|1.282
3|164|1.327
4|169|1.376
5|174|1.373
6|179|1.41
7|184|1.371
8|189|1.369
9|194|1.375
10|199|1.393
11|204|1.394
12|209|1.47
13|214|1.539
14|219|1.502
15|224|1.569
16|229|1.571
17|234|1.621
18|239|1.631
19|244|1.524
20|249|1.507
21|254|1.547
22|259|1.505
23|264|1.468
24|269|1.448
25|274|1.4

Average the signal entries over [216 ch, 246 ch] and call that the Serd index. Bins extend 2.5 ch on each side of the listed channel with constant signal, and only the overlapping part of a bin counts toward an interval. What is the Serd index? 1.57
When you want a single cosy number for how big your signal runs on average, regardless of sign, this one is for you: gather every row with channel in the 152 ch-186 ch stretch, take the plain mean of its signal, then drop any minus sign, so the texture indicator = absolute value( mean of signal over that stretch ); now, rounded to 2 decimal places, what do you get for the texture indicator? 1.34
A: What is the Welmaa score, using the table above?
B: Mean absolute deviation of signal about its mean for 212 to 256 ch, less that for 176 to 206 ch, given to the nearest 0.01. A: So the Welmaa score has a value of 0.02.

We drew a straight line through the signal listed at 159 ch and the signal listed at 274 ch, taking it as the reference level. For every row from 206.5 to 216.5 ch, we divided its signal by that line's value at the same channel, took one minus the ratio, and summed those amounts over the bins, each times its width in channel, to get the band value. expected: -1.26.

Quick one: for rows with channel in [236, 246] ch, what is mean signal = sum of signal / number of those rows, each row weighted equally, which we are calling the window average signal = 1.58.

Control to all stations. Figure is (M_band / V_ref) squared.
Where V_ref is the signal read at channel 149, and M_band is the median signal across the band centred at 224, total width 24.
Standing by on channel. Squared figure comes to 1.50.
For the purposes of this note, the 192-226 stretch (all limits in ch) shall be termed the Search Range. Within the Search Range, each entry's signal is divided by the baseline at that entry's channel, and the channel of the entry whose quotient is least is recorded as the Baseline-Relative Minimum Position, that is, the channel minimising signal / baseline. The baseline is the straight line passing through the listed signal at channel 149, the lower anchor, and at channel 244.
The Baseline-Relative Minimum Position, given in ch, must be 204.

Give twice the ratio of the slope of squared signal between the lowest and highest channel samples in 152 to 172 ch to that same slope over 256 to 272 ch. -2.3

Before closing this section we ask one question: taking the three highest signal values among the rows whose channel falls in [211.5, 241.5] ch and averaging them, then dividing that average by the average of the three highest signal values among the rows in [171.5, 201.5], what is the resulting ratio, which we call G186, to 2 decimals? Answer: 1.15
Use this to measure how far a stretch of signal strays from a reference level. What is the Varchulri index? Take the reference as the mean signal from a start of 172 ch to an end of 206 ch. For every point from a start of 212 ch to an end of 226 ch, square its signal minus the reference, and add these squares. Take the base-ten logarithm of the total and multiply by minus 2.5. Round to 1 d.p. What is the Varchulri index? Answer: 2.8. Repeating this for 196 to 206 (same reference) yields 9.3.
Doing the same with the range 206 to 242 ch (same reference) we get 1.6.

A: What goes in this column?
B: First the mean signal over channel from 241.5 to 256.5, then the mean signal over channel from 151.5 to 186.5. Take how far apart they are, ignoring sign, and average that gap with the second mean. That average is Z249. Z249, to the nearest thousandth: 0.763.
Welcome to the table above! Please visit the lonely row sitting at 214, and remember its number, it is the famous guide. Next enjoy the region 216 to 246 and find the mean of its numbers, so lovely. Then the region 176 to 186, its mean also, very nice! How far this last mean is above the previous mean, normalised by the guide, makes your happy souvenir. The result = -0.12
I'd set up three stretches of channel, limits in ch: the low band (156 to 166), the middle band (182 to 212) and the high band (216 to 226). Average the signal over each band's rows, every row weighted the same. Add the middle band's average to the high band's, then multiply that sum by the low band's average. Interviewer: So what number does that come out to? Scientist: 3.82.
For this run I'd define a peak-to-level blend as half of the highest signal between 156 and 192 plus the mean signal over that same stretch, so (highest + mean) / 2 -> 1.38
